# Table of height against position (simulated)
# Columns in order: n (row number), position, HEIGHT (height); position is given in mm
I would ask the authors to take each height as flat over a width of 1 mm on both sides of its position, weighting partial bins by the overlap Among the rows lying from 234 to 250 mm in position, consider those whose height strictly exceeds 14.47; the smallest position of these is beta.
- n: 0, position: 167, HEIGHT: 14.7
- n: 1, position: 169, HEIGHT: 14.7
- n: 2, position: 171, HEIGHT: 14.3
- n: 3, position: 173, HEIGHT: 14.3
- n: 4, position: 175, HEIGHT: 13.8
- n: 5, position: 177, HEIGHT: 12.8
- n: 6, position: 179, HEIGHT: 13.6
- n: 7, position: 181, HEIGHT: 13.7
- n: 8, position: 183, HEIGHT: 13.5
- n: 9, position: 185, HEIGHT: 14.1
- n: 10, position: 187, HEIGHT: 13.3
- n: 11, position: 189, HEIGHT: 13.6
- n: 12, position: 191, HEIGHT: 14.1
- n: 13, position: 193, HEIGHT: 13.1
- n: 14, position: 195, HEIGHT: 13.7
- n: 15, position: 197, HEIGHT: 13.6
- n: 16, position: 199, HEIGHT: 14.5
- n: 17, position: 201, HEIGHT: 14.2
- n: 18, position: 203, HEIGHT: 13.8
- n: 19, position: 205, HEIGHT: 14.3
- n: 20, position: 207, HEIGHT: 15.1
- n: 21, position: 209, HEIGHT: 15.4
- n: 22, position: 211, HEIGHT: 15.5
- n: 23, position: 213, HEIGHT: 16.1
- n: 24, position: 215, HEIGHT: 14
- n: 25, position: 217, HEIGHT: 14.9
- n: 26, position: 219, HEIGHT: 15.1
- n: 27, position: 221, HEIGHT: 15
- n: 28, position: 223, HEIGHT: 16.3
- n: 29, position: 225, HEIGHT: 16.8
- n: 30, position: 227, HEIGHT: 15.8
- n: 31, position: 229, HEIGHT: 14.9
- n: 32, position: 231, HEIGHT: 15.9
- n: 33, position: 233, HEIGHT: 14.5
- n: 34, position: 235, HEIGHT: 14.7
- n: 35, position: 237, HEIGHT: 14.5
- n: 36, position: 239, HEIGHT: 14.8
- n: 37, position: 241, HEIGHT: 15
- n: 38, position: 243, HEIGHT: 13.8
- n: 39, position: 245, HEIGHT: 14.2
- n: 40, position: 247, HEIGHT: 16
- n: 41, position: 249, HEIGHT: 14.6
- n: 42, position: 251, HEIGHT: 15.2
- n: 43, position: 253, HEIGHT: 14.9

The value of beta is 235 mm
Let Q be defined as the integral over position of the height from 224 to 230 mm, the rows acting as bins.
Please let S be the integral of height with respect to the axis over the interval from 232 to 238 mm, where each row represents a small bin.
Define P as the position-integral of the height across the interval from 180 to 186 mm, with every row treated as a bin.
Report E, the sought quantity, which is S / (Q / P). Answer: 76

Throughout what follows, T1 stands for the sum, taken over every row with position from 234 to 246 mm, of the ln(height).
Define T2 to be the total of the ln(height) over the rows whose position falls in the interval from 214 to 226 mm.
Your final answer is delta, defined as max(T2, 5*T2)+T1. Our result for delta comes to 97.9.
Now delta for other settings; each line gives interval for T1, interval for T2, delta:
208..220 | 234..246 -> 96.5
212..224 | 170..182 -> 94.9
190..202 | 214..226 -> 97.7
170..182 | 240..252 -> 96.5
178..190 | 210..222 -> 97.1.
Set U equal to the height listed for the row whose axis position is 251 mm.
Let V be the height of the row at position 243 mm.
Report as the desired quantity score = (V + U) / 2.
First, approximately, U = 15.2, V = 13.8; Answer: 14.5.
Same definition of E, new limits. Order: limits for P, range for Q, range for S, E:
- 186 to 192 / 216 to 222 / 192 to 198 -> 74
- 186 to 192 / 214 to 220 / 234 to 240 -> 82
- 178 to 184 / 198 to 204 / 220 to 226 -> 92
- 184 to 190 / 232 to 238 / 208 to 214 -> 88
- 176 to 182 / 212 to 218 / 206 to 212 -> 82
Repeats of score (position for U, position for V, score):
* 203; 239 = 14.3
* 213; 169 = 15.4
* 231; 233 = 15.2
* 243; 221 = 14.4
